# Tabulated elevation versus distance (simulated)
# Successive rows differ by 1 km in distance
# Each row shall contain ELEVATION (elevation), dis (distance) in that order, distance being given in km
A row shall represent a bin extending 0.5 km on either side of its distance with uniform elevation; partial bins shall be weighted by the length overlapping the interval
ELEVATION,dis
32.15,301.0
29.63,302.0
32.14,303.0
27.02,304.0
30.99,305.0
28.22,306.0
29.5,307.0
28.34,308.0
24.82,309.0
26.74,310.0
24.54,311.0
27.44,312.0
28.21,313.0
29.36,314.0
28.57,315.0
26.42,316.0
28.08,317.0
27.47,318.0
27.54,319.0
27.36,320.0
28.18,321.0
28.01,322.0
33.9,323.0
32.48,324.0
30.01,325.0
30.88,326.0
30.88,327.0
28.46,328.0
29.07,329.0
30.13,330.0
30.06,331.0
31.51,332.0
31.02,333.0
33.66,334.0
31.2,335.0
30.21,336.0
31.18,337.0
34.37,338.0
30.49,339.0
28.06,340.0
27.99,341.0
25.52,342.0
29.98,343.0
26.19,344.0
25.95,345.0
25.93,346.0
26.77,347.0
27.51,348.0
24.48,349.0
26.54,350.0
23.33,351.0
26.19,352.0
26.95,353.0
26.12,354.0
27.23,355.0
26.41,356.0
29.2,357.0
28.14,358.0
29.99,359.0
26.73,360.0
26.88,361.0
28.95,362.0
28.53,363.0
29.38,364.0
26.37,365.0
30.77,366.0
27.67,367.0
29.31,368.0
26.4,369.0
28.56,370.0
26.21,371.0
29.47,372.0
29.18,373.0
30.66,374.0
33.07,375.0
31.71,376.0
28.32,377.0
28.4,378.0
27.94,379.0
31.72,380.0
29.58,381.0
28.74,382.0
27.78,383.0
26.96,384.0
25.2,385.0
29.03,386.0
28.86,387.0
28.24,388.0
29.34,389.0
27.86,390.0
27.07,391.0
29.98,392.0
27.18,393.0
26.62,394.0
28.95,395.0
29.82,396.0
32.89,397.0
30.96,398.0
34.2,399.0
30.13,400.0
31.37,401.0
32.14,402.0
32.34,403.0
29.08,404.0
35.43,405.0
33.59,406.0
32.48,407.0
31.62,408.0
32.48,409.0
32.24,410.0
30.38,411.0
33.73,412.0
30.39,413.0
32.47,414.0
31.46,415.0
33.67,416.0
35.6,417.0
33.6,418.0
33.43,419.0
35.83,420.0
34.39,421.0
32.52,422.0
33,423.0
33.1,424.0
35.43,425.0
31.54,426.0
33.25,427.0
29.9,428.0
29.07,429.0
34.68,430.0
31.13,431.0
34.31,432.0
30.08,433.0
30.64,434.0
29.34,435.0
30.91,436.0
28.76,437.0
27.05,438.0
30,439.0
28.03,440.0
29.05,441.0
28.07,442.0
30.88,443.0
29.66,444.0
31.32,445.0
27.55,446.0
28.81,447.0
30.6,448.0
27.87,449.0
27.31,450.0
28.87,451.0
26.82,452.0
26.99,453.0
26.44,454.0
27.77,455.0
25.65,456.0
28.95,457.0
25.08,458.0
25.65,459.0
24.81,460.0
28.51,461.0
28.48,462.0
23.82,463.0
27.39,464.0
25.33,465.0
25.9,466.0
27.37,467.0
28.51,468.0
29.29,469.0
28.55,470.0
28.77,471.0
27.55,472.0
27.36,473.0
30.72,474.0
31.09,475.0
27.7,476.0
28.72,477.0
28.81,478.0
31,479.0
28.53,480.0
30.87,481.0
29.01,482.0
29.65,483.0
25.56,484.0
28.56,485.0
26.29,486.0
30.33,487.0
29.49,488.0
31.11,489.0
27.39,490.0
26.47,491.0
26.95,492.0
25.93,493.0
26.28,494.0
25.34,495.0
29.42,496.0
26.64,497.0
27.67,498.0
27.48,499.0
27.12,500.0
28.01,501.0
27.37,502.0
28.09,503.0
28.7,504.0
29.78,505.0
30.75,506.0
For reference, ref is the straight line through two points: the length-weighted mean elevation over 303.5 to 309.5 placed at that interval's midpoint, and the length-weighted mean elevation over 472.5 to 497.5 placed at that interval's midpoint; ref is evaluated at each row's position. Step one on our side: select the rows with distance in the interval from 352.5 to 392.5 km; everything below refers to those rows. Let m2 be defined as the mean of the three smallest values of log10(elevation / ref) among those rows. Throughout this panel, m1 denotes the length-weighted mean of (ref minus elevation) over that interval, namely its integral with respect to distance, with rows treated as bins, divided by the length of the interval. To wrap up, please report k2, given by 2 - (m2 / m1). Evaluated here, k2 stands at 1.84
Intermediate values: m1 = -0.2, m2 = -0.04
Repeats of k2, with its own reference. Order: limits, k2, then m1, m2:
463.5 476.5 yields 2.15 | 0.2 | -0.03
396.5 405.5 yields 2.01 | -3.8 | 0.03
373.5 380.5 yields 2.00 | -2.0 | 0.00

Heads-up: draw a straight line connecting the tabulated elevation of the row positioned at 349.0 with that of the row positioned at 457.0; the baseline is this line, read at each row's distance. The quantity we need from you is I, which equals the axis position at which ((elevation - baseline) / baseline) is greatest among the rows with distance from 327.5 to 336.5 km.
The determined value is 334.0 km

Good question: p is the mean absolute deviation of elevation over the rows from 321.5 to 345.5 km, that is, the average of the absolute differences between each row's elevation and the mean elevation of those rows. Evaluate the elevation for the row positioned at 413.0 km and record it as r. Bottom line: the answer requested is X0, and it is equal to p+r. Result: 32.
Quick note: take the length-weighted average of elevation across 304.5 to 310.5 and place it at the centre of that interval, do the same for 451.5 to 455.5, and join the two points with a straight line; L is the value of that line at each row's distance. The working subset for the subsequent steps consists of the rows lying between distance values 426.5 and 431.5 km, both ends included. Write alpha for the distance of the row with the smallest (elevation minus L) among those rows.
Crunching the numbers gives 429.0 km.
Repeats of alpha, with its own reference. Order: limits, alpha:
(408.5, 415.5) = 411.0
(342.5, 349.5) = 349.0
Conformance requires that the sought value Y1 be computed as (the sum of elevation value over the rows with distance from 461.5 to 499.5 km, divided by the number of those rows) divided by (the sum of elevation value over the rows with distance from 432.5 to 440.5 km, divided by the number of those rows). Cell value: 0.96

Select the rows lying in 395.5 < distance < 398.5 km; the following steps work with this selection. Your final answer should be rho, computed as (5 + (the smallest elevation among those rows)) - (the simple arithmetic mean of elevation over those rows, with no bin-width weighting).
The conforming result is 3.6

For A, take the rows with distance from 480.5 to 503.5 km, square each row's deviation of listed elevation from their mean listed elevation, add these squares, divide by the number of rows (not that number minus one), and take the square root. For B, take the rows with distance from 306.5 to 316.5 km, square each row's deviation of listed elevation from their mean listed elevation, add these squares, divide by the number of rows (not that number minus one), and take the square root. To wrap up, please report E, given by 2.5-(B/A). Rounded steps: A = 1.6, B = 1.66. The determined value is 1.49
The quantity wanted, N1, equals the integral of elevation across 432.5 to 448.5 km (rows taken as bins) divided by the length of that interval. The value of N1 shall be 29.4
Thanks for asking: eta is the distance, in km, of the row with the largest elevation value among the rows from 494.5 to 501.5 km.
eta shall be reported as 496.0 km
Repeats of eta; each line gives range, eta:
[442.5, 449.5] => 445.0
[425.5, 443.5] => 430.0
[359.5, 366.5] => 366.0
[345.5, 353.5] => 348.0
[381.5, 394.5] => 392.0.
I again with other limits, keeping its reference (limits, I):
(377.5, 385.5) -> 380.0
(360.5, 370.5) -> 366.0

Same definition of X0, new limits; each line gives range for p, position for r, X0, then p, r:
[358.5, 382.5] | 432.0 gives 36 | 1.38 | 34.31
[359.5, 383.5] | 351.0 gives 25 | 1.37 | 23.33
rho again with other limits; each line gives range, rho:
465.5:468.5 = 3.6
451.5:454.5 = 4.7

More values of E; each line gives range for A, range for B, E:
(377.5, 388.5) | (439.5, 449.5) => 1.66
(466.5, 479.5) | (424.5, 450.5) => 0.76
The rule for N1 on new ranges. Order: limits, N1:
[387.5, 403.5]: 29.9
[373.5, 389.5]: 29.1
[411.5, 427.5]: 33.3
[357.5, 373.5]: 28.3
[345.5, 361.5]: 26.8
